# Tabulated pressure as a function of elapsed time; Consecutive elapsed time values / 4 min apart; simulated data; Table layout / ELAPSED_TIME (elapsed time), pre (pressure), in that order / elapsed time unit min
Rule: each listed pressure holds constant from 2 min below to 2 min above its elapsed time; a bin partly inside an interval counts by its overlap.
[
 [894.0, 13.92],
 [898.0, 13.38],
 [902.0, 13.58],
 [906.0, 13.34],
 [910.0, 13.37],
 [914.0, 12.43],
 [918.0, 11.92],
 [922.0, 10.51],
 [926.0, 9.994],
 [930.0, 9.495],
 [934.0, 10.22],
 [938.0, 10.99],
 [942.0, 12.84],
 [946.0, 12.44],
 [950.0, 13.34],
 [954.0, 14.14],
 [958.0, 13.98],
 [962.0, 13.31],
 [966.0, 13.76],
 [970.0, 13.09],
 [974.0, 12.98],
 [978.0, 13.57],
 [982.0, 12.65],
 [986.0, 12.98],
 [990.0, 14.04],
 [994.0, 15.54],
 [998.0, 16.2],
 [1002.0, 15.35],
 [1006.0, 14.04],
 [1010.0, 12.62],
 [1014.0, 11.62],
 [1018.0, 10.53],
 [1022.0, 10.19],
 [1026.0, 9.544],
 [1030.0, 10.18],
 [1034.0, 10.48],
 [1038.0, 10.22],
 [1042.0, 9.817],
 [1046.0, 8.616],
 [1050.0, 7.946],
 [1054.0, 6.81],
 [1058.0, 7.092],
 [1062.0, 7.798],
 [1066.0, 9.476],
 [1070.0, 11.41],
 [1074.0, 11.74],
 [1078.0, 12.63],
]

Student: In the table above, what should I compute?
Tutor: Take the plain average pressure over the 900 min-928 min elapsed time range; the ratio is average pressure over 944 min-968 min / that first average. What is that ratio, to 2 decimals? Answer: 1.11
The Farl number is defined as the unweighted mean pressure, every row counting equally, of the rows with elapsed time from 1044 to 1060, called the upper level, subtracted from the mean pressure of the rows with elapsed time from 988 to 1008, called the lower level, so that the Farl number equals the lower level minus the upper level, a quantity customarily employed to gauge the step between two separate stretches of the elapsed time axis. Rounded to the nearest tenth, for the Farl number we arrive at 7.4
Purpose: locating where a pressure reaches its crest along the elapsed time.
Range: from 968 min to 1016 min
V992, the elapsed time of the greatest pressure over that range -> 998.0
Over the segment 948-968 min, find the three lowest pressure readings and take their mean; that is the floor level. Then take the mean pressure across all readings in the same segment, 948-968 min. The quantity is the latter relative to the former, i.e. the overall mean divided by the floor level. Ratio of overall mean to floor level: 1.02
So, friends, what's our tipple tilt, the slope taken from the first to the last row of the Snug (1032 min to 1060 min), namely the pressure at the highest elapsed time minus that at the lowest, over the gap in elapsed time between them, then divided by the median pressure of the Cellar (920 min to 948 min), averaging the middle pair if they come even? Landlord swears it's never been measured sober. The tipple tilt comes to -0.013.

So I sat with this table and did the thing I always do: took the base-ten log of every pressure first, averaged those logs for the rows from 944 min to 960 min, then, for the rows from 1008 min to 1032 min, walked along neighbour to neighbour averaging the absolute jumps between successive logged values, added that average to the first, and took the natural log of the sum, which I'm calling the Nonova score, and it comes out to 0.15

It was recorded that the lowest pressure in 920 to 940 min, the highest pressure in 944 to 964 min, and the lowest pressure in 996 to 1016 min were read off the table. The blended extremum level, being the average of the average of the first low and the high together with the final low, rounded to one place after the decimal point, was 11.7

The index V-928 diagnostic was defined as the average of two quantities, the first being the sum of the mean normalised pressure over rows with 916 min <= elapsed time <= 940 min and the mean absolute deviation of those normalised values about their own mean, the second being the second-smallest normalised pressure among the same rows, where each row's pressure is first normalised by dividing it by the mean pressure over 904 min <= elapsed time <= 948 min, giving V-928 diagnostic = 0.91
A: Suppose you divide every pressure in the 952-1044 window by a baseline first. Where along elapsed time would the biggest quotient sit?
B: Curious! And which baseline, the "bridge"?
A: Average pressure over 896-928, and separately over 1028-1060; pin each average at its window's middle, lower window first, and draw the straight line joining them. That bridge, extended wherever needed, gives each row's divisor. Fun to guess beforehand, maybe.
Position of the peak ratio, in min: 998.0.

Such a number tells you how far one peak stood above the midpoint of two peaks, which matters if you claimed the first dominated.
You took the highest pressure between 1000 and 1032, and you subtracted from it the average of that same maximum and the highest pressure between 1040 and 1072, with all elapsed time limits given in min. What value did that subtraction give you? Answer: 2.0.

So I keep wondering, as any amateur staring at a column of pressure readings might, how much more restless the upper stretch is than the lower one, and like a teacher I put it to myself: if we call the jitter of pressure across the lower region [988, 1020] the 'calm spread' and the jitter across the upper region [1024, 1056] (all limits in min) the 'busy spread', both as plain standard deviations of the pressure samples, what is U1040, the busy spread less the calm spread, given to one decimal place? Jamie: -0.7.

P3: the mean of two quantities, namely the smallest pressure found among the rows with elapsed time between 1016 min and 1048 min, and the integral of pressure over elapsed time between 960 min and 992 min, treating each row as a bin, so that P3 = 217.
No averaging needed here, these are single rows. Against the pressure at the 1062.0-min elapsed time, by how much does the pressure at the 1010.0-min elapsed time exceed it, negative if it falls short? 4.8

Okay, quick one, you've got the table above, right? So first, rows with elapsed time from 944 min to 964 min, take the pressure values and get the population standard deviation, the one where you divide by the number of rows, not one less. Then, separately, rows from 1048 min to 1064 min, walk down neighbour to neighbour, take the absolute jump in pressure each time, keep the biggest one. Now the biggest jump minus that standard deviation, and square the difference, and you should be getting 0.29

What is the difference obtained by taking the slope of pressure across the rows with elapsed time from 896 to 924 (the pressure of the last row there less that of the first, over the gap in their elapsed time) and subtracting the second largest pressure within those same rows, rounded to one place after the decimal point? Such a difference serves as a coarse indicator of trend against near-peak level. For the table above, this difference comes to -13.5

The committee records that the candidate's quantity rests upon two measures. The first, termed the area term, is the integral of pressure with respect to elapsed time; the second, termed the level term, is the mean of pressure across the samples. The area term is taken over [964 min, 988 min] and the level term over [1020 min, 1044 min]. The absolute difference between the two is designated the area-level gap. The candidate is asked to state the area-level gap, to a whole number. 306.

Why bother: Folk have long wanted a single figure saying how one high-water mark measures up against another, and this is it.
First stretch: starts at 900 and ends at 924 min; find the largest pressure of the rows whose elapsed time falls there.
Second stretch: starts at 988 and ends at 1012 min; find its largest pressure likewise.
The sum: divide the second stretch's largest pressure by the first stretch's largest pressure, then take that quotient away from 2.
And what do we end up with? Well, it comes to 0.81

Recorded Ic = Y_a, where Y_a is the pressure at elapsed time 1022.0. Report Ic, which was 10.19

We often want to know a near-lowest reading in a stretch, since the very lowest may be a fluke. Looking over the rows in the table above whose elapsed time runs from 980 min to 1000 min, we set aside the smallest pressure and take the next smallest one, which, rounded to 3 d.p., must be 12.980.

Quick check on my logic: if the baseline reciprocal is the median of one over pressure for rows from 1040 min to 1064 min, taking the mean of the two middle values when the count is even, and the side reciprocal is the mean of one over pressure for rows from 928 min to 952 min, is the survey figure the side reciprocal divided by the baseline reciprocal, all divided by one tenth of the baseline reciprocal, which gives 54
